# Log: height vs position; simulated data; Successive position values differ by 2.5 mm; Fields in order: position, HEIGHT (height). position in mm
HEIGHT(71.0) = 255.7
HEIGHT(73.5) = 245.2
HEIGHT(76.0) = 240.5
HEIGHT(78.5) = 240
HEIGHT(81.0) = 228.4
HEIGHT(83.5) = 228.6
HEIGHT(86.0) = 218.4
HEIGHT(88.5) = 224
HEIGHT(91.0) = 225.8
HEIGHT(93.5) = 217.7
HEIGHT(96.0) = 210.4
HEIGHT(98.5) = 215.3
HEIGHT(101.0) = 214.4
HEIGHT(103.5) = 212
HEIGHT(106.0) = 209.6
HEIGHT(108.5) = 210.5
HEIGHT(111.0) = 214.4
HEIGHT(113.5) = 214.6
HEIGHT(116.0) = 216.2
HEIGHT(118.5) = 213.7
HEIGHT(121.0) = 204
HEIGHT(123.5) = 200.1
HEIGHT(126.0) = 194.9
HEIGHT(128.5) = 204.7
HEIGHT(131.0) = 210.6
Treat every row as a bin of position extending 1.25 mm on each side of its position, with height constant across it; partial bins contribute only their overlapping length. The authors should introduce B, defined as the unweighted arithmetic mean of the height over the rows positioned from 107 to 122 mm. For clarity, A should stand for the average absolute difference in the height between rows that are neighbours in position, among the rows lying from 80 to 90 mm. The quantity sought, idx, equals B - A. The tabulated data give 207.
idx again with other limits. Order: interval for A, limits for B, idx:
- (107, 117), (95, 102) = 211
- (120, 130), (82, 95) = 217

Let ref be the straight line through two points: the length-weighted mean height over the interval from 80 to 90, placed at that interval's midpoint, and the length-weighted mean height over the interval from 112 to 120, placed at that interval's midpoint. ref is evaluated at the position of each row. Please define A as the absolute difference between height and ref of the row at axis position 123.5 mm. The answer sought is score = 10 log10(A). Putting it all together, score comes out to 11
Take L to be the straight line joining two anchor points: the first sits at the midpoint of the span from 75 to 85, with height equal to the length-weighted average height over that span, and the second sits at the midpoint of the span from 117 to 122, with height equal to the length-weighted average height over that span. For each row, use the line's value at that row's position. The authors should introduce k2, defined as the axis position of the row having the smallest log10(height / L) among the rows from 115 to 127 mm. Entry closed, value 126.0 mm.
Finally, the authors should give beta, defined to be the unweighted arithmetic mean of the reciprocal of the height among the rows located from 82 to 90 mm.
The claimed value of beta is 0.0045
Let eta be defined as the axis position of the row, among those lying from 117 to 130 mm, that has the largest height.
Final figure 118.5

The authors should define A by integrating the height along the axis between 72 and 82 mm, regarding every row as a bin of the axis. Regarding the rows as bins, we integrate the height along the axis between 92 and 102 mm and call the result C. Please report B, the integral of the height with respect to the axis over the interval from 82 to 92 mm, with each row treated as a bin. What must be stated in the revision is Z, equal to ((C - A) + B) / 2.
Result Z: 999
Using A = 2392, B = 2243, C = 2147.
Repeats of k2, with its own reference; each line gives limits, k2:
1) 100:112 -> 106.0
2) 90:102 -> 96.0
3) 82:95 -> 86.0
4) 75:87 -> 86.0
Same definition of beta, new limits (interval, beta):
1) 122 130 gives 0.0050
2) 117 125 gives 0.0049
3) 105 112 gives 0.0047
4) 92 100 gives 0.0047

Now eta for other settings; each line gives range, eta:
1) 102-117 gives 116.0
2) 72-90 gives 73.5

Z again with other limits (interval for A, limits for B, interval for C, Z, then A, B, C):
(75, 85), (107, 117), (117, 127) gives 918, 2338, 2138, 2037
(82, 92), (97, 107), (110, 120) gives 1015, 2243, 2128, 2145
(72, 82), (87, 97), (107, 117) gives 971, 2392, 2197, 2138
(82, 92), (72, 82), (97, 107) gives 1139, 2243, 2392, 2128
